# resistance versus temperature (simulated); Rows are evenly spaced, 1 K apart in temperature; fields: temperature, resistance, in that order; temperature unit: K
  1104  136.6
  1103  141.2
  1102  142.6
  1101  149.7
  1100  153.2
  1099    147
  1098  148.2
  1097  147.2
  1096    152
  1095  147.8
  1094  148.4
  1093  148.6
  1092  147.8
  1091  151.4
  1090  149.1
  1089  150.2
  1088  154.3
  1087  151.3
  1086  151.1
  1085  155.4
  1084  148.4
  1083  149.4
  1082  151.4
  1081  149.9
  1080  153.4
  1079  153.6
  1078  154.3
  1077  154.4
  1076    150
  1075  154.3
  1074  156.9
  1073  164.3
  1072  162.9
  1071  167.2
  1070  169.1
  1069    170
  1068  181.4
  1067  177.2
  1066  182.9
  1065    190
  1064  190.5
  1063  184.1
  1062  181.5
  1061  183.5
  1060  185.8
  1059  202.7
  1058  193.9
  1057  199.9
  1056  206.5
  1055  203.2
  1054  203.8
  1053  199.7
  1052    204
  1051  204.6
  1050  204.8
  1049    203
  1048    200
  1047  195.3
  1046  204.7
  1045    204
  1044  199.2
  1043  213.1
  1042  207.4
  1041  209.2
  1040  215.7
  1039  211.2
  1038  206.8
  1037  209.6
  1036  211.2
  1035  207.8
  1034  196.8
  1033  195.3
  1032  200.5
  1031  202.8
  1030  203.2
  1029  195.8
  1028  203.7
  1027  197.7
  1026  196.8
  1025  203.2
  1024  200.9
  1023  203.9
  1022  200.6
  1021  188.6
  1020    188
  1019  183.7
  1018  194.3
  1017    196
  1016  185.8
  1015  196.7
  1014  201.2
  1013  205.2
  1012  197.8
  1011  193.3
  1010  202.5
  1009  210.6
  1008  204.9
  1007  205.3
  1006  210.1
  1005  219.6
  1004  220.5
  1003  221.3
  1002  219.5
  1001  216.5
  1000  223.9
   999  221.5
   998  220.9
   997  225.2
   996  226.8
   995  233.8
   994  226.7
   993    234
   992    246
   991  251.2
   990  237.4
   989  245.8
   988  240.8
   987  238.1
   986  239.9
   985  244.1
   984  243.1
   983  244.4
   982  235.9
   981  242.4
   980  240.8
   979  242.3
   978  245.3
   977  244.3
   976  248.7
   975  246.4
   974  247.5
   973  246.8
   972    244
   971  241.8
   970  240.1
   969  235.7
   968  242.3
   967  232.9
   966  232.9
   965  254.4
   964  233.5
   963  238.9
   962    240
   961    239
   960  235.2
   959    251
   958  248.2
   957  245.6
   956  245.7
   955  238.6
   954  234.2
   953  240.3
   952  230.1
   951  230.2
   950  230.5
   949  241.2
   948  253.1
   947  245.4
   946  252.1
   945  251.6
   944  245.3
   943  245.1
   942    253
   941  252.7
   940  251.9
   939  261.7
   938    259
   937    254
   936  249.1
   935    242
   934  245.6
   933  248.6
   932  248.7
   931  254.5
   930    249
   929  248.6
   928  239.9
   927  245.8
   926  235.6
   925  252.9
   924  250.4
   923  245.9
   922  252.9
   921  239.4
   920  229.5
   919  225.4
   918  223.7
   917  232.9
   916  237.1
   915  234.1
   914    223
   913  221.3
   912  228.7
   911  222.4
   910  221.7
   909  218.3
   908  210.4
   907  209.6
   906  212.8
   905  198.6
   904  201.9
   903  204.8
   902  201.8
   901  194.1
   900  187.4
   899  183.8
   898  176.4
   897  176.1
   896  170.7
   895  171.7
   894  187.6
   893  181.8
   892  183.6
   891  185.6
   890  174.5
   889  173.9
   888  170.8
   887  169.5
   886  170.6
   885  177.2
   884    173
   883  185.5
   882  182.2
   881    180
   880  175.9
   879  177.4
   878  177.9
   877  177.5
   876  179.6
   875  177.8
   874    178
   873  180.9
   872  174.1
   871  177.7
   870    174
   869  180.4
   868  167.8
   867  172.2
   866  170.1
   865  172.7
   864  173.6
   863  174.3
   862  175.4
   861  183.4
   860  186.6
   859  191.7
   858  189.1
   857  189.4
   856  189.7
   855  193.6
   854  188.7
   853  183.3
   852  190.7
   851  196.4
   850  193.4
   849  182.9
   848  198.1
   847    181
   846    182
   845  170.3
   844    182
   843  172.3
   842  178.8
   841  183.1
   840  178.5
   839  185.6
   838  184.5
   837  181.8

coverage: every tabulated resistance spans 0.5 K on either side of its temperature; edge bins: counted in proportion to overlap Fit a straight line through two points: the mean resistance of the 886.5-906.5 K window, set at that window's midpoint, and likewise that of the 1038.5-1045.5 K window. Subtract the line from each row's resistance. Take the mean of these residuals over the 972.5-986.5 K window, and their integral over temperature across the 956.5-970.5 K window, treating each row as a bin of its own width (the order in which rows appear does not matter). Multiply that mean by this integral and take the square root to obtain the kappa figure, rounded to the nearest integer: 168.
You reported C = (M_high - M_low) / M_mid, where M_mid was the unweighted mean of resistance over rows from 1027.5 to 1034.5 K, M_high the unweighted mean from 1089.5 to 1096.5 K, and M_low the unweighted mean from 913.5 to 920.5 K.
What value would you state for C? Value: -0.40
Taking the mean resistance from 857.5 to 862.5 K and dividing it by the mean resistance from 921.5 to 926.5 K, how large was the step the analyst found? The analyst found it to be 0.75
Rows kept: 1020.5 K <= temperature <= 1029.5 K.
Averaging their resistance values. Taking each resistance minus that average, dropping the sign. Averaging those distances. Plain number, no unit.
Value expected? 3.8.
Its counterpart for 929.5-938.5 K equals 3.9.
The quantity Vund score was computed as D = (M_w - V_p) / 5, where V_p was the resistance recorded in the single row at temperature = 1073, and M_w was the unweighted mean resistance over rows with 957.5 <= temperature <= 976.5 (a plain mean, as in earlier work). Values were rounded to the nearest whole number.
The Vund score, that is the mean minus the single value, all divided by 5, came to 16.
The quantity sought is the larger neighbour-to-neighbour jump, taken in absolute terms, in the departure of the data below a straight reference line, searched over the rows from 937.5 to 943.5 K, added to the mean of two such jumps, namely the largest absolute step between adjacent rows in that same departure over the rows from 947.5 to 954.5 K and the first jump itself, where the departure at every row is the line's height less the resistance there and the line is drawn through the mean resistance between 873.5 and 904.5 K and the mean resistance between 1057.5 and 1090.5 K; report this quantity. 20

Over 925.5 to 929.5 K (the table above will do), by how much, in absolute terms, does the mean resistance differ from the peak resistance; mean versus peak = 6.1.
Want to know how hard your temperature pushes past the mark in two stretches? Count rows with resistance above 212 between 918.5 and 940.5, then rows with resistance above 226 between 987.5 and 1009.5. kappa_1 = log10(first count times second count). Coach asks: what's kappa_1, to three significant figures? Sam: 2.30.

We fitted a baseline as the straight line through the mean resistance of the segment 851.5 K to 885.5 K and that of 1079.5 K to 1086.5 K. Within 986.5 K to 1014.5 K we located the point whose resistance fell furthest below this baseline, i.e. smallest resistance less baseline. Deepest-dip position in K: 1011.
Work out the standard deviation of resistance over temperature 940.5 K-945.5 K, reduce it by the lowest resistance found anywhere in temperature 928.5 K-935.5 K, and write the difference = -238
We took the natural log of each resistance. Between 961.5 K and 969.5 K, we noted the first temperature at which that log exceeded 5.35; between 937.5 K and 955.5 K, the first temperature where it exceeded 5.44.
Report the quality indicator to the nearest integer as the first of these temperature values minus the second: 24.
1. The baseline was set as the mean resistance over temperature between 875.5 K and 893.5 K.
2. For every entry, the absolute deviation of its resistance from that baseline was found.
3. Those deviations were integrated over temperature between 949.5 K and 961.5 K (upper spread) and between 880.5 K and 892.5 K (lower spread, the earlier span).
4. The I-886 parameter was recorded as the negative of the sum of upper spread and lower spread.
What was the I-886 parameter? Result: -800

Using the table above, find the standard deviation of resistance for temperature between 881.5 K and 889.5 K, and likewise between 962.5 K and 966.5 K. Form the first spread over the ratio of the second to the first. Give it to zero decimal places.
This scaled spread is 3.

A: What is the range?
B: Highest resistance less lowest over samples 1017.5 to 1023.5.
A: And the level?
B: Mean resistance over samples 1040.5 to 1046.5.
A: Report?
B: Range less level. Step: -186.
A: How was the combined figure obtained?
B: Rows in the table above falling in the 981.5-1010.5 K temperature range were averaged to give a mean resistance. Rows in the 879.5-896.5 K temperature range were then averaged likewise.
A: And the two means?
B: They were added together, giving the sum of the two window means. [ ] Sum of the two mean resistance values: 405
